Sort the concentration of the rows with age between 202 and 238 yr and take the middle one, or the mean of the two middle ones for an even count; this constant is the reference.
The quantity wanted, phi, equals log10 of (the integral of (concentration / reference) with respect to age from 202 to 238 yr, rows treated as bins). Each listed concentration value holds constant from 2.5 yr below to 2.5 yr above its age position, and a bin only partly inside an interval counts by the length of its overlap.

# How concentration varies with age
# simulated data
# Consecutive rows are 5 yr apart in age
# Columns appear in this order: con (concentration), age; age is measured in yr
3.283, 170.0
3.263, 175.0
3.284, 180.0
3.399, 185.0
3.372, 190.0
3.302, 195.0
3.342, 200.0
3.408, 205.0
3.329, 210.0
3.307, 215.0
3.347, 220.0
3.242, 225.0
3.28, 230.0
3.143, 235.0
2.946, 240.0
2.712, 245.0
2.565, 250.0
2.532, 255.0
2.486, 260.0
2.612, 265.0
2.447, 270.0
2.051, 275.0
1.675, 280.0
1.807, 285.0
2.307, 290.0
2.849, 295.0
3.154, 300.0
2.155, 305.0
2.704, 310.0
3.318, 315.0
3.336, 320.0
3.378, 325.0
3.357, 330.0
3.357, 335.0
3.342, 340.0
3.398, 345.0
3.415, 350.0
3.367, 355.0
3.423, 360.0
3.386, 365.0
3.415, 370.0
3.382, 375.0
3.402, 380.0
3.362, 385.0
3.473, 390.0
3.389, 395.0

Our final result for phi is 1.55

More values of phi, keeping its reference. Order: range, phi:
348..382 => 1.54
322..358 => 1.56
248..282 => 1.38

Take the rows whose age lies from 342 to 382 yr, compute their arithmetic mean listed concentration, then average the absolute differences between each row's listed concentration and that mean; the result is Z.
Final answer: 0.015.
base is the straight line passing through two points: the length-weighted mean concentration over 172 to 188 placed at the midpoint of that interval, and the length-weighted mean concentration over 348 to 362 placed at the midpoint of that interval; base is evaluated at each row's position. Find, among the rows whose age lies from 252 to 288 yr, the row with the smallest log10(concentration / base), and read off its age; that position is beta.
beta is 280.0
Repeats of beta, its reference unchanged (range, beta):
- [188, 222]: 215.0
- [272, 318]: 280.0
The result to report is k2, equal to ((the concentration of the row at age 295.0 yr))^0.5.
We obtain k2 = 1.69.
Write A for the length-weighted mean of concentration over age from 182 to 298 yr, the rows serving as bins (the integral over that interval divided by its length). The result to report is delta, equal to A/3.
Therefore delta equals 0.95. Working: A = 2.8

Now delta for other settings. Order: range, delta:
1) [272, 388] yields 1.00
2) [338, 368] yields 1.13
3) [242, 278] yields 0.83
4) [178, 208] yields 1.12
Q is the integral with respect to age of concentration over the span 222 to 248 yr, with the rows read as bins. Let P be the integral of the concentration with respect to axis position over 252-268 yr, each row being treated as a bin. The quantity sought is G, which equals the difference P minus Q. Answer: -39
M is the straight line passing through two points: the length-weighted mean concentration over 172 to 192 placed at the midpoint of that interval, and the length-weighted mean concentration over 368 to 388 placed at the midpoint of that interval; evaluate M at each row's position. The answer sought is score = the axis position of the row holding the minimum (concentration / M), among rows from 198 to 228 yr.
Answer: 225.0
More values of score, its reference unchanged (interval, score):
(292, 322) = 305.0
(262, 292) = 280.0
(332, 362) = 340.0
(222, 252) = 250.0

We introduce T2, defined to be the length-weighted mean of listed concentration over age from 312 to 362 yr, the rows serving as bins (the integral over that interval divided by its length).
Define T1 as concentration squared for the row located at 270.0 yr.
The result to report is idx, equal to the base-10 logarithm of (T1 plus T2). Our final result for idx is 0.97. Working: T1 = 6.0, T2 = 3.4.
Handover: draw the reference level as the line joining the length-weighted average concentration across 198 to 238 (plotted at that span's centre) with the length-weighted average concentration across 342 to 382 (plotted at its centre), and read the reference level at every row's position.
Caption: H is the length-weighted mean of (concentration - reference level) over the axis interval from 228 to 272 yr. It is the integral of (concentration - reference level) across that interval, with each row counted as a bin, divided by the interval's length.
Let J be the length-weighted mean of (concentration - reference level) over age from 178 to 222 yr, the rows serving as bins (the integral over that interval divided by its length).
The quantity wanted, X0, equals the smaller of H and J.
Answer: -0.6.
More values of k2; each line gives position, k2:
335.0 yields 1.83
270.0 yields 1.56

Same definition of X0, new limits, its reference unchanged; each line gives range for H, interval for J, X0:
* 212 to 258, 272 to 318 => -0.9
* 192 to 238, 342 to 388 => 0.0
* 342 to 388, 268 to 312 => -1.0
